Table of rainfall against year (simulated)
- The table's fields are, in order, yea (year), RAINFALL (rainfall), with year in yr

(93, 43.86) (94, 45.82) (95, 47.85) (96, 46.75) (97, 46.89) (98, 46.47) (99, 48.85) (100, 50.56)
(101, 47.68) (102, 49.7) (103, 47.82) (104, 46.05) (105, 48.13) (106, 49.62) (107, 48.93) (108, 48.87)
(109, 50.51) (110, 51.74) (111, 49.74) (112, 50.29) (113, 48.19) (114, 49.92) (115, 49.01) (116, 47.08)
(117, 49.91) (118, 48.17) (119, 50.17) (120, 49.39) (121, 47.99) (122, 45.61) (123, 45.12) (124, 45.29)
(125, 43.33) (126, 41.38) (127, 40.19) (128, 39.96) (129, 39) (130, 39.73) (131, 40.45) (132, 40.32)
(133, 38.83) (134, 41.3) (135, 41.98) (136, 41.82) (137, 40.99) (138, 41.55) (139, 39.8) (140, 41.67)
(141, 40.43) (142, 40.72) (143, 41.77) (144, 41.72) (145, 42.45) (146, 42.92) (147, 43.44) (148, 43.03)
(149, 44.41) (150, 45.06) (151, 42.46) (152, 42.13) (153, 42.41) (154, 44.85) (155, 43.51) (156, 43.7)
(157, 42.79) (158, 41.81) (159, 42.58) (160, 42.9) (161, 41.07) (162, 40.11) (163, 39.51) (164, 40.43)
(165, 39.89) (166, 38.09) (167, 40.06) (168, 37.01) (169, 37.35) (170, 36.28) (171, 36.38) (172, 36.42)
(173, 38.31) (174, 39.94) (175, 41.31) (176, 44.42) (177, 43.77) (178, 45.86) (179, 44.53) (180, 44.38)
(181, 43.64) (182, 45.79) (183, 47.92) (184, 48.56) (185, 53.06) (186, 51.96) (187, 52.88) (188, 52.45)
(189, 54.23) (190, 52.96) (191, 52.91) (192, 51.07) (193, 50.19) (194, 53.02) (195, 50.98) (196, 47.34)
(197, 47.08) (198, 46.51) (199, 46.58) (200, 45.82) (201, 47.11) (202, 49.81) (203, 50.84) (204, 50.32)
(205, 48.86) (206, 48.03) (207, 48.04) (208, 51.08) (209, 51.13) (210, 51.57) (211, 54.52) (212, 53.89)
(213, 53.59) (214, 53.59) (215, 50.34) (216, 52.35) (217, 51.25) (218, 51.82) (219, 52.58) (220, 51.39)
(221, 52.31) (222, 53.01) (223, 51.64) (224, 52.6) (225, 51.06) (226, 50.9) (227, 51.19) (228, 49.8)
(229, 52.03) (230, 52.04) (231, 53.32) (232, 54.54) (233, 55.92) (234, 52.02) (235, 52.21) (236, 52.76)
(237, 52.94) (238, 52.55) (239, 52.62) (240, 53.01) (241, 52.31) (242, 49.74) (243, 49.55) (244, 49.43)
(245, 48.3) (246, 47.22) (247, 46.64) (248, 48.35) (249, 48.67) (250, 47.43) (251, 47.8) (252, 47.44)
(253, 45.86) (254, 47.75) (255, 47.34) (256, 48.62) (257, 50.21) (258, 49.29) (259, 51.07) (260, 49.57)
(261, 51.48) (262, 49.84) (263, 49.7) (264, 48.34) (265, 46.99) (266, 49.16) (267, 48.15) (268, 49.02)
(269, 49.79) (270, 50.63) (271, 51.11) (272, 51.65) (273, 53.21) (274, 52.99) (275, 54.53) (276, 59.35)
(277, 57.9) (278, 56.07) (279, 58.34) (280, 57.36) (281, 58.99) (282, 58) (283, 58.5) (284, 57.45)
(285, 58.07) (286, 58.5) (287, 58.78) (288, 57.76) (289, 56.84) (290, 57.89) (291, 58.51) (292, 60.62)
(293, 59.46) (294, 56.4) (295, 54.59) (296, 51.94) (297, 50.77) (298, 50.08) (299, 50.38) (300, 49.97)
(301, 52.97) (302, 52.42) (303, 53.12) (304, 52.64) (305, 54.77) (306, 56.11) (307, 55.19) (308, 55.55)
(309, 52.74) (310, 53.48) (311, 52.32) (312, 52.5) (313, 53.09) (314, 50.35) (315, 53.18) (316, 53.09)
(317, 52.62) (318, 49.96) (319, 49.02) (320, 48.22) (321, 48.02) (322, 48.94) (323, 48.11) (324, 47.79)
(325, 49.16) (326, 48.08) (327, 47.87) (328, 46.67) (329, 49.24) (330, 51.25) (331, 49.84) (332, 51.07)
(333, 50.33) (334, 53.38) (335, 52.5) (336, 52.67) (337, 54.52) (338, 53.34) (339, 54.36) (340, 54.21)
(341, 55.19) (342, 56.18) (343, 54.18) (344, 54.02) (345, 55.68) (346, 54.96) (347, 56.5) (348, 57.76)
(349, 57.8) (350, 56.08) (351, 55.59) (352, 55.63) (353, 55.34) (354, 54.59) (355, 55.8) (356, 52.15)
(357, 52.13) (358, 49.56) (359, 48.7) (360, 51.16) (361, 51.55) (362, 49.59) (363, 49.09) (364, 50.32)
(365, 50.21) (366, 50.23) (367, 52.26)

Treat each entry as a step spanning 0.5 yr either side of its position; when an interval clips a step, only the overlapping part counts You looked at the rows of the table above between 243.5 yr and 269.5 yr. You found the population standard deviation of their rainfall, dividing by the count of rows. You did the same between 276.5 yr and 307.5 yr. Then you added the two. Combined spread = 4.4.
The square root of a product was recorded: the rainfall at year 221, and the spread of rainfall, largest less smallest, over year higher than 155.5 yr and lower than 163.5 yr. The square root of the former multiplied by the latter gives 14.8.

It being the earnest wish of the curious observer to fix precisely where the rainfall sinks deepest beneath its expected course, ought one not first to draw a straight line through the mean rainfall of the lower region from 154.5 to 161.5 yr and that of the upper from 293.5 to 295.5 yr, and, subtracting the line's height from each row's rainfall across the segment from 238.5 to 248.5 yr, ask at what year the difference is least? 247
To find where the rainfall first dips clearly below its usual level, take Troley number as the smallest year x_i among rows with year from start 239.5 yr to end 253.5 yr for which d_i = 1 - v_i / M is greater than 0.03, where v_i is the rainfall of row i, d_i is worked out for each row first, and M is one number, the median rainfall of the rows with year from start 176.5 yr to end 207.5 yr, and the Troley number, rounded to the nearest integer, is 247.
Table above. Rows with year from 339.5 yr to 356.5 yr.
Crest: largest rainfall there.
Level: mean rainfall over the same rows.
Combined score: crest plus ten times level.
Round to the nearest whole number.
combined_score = 612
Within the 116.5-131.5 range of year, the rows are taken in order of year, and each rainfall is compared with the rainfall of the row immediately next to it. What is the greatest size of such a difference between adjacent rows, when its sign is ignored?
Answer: 2.4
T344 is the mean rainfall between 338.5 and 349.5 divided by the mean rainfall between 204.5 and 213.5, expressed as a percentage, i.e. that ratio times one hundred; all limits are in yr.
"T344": 108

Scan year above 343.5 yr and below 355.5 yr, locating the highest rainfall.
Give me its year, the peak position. 349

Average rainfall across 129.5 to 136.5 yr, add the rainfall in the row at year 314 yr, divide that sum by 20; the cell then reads 4.55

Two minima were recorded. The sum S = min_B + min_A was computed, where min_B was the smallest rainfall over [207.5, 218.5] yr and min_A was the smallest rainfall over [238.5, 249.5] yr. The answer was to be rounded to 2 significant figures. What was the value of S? 97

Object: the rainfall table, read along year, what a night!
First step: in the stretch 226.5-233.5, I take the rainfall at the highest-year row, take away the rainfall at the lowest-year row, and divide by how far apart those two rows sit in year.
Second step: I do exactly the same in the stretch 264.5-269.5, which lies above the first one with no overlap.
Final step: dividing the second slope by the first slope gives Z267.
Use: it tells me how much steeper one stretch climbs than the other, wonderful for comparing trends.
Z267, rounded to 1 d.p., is 0.9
